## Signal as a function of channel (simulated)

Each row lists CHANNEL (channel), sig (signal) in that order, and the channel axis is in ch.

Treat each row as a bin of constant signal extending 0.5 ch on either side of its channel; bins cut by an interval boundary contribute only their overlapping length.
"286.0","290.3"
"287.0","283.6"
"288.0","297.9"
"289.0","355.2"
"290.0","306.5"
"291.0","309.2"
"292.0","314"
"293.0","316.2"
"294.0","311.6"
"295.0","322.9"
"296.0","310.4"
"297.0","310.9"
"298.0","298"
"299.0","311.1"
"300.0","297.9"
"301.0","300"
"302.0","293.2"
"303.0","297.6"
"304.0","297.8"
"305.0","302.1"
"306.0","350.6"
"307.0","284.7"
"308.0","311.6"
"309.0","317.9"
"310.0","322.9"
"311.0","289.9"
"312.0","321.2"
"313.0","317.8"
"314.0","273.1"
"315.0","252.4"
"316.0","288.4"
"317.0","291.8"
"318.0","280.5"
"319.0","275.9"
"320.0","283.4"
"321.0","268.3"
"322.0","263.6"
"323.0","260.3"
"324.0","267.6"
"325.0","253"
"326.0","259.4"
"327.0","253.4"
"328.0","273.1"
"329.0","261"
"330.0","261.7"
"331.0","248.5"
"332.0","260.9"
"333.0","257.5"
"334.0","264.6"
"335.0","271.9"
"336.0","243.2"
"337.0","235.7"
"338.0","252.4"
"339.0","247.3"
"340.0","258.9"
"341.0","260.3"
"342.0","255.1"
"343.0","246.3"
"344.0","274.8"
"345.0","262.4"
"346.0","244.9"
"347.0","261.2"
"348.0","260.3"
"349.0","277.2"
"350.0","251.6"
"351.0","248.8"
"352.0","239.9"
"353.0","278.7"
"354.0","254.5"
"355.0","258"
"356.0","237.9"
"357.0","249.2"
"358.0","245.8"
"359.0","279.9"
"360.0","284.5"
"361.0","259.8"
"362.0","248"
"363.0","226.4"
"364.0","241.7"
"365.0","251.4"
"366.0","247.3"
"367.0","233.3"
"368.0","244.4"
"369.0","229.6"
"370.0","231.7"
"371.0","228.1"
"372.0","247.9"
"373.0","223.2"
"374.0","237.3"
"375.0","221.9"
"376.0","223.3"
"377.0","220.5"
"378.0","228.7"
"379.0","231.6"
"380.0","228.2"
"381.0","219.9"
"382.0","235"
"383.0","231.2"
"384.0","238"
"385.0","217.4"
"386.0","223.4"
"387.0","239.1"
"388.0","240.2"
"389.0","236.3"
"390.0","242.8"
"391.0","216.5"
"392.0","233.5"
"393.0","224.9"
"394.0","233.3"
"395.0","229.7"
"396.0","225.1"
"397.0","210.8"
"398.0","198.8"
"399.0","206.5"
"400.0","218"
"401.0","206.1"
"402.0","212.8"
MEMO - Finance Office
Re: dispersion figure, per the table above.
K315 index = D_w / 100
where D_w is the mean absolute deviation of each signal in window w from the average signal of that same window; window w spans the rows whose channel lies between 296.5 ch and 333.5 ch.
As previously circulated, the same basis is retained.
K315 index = 0.21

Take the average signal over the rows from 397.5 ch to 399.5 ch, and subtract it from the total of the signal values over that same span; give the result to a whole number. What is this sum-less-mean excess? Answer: 203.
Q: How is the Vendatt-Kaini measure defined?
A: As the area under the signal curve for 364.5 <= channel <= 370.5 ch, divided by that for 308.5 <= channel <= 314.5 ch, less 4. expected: -3.22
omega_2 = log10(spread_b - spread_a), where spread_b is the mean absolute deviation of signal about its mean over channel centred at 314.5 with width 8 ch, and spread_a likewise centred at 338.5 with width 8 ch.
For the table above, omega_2 0.87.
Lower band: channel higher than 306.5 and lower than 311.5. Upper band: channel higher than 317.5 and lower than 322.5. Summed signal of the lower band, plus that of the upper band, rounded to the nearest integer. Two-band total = 2899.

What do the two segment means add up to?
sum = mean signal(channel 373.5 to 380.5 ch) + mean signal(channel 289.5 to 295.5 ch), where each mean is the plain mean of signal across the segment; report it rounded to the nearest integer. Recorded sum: 541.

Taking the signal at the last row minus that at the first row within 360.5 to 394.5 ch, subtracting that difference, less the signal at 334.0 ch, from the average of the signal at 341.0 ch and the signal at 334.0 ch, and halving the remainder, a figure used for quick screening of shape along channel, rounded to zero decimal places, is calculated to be 277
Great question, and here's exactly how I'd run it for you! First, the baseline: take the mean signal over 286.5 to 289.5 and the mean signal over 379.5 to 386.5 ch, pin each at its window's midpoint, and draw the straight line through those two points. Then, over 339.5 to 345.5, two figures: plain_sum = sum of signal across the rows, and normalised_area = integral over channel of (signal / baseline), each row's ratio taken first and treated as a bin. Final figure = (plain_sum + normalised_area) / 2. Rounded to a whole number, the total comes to 782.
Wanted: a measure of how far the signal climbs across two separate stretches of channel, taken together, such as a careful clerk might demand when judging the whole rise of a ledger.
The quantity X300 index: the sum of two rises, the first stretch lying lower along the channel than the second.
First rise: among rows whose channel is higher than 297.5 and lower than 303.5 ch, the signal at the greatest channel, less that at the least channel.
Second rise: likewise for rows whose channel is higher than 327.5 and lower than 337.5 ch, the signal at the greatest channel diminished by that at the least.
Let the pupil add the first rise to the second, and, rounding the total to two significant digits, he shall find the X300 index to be -38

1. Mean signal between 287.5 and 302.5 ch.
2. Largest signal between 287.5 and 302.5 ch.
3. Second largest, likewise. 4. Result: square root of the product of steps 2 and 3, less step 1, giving 28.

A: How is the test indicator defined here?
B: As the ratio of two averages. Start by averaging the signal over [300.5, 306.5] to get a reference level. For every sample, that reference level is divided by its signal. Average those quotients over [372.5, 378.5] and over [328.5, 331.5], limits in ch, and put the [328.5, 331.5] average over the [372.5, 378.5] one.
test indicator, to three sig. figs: 0.878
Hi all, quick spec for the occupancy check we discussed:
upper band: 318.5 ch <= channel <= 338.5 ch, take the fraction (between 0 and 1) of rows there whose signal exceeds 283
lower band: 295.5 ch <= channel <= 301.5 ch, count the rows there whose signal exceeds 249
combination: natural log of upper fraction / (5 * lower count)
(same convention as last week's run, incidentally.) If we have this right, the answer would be -6.4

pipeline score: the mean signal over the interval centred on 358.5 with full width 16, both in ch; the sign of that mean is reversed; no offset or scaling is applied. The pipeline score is -253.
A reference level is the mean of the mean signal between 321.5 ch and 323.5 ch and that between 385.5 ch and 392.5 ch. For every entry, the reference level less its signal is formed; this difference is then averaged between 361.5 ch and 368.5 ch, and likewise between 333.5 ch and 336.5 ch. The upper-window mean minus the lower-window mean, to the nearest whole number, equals 18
